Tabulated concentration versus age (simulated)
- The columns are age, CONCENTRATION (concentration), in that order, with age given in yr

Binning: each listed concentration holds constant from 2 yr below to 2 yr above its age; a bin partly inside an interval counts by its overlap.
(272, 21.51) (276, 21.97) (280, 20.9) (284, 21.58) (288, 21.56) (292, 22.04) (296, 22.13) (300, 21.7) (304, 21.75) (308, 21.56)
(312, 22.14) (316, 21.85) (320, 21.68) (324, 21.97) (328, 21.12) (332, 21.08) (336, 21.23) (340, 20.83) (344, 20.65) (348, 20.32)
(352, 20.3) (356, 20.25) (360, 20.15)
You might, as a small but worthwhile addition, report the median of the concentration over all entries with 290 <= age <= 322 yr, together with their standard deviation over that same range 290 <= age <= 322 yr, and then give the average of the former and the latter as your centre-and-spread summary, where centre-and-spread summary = 11.0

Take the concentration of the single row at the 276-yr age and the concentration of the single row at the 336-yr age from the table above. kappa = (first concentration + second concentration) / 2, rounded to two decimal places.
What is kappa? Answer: 21.60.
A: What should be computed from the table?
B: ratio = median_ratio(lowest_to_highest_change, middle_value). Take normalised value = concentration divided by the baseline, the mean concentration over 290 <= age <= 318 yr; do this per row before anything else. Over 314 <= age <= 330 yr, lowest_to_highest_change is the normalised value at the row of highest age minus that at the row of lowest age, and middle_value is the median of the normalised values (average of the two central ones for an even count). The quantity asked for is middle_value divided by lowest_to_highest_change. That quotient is -30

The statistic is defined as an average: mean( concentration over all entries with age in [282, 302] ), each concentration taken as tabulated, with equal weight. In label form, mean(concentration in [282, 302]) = 21.8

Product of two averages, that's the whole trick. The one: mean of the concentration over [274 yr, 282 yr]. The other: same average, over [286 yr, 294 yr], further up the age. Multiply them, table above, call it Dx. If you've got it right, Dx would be 467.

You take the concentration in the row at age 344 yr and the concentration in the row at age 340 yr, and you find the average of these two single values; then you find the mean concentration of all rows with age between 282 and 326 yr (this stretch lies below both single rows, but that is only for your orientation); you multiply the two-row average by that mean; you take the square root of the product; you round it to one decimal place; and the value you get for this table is 21.3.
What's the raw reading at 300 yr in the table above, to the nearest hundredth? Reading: 21.70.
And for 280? 20.90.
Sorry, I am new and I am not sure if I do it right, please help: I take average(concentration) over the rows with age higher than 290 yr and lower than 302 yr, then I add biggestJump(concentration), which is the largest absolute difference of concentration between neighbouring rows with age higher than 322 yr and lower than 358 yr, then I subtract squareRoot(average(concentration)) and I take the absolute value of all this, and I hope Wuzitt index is 18.1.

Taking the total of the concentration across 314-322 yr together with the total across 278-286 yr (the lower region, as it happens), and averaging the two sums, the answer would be 43.0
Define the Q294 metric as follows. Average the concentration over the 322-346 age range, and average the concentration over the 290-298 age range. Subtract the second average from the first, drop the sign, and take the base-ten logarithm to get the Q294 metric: -0.03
